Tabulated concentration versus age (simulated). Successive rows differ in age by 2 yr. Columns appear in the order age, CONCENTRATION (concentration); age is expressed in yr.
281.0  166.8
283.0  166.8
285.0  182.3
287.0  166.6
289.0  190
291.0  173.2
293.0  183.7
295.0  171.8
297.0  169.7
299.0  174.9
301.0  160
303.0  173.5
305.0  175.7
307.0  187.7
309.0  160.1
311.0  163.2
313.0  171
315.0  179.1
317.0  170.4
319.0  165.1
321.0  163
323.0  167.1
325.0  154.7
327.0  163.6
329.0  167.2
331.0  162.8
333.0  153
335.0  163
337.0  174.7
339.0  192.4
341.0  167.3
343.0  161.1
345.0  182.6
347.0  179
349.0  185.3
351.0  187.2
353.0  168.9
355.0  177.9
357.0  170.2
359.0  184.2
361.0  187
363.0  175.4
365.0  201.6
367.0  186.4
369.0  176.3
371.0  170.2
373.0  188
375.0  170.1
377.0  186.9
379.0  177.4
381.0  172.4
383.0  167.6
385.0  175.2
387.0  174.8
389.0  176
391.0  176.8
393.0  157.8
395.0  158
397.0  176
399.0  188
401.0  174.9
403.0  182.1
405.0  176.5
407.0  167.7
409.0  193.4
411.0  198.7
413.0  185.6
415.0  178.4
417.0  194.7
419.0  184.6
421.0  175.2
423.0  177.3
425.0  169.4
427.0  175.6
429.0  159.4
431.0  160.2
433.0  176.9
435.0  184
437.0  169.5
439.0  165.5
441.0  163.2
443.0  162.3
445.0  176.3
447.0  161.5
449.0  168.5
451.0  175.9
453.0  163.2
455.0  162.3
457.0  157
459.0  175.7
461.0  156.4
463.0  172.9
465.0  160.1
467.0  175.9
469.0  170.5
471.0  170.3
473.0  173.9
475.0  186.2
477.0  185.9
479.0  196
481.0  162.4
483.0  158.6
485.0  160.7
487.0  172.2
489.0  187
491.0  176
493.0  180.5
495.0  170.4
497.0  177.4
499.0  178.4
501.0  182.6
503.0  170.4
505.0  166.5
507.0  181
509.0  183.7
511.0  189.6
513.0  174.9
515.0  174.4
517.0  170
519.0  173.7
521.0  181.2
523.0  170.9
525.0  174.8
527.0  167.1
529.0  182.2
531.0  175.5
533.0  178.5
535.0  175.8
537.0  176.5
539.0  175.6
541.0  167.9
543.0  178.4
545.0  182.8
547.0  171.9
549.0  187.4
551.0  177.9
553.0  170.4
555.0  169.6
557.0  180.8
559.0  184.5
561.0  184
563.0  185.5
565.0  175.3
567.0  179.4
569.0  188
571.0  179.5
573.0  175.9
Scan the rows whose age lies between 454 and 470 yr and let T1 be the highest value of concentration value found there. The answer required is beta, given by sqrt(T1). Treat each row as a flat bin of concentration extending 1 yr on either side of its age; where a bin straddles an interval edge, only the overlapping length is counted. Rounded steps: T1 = 175.9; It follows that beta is 13.3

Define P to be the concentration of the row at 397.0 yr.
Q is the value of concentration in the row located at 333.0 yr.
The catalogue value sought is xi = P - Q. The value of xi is 23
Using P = 176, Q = 153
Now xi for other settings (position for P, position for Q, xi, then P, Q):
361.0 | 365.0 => -15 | 187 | 201.6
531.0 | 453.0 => 12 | 175.5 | 163.2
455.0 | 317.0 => -8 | 162.3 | 170.4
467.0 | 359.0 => -8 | 175.9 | 184.2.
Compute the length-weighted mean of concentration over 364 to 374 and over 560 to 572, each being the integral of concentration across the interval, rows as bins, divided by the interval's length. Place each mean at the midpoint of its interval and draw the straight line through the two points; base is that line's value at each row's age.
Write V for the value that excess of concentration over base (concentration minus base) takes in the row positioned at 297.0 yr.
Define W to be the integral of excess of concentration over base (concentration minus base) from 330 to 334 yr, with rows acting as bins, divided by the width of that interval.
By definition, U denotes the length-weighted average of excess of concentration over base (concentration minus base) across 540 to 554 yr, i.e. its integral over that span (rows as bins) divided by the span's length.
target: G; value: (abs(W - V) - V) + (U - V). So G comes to 37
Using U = -6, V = -15.7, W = -27.1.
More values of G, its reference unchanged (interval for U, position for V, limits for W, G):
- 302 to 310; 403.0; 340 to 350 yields 1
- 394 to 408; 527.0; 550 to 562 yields 33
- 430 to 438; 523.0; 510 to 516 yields 21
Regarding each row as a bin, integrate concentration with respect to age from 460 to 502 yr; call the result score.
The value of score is 7309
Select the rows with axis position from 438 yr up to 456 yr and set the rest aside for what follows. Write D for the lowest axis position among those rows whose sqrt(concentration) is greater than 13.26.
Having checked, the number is 445.0 yr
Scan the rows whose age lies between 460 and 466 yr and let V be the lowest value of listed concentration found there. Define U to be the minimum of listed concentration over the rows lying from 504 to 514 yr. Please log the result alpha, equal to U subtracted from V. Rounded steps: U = 166.5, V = 156.4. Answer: -10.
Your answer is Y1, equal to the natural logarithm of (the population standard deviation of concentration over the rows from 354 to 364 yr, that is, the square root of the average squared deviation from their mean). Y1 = 1.80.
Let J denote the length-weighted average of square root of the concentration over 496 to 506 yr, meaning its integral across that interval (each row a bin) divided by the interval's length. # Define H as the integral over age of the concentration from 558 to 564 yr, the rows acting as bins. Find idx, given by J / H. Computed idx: 0.0119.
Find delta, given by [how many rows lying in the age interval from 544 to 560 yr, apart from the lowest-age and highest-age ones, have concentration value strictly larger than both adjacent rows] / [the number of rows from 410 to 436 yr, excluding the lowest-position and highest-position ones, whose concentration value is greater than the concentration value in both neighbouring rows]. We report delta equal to 0.33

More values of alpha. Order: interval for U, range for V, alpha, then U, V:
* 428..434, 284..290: 7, 159.4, 166.6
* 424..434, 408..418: 19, 159.4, 178.4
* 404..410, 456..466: -11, 167.7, 156.4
